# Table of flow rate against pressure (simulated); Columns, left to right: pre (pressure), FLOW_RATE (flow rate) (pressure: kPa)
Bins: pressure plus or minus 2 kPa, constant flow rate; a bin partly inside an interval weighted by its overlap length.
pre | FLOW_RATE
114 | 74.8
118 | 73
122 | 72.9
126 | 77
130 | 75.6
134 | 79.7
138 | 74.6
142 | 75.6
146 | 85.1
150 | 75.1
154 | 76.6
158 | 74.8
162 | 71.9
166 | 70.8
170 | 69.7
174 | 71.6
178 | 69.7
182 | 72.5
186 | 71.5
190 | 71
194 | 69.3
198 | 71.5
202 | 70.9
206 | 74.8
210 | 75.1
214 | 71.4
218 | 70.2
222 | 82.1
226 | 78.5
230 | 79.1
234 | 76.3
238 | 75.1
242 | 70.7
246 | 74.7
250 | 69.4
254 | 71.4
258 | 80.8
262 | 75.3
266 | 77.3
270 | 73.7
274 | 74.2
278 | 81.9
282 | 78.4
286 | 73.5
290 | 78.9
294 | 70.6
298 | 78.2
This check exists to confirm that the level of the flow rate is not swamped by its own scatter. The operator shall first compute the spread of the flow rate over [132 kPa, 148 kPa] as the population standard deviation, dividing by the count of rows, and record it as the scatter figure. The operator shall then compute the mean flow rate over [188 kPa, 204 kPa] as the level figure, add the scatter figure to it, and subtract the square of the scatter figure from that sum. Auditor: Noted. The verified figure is 58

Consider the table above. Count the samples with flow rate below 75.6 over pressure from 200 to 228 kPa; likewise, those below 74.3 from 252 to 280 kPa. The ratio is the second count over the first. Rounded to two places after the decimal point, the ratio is 0.60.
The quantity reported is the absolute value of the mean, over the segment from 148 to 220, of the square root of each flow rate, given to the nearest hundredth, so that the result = 8.49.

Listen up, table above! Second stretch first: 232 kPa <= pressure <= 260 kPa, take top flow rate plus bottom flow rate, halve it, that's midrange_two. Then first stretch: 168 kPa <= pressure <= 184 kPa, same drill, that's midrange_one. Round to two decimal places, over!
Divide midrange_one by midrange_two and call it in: 0.95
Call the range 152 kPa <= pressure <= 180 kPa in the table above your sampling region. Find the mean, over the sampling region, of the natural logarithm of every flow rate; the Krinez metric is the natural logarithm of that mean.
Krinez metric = 1.45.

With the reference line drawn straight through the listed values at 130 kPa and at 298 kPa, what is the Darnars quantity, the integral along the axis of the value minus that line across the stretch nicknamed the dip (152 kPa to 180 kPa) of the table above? -112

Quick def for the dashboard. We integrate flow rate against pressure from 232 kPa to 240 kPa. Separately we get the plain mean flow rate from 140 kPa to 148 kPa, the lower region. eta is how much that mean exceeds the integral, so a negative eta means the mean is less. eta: -525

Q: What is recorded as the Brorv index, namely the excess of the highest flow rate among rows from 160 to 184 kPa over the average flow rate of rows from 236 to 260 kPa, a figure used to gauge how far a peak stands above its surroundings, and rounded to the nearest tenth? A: -1.2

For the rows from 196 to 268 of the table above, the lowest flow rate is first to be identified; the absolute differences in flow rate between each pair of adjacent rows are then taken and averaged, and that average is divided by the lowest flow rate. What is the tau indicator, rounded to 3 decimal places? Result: 0.053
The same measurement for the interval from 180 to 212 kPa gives 0.021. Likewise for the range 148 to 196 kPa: 0.024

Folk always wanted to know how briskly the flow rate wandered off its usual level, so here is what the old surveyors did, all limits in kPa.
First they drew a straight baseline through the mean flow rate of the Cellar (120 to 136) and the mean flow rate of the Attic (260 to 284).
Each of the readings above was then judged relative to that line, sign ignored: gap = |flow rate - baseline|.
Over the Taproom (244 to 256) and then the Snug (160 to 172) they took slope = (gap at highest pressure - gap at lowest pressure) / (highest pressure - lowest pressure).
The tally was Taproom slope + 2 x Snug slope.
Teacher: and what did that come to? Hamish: 1.0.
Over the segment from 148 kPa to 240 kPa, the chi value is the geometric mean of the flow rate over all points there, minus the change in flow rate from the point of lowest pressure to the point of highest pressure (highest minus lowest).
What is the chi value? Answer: 73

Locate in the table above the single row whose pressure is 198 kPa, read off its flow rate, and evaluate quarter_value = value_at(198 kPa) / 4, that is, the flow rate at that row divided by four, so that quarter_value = 17.9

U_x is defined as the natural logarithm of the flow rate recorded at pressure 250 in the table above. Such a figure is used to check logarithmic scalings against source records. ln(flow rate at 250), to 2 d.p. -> 4.24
